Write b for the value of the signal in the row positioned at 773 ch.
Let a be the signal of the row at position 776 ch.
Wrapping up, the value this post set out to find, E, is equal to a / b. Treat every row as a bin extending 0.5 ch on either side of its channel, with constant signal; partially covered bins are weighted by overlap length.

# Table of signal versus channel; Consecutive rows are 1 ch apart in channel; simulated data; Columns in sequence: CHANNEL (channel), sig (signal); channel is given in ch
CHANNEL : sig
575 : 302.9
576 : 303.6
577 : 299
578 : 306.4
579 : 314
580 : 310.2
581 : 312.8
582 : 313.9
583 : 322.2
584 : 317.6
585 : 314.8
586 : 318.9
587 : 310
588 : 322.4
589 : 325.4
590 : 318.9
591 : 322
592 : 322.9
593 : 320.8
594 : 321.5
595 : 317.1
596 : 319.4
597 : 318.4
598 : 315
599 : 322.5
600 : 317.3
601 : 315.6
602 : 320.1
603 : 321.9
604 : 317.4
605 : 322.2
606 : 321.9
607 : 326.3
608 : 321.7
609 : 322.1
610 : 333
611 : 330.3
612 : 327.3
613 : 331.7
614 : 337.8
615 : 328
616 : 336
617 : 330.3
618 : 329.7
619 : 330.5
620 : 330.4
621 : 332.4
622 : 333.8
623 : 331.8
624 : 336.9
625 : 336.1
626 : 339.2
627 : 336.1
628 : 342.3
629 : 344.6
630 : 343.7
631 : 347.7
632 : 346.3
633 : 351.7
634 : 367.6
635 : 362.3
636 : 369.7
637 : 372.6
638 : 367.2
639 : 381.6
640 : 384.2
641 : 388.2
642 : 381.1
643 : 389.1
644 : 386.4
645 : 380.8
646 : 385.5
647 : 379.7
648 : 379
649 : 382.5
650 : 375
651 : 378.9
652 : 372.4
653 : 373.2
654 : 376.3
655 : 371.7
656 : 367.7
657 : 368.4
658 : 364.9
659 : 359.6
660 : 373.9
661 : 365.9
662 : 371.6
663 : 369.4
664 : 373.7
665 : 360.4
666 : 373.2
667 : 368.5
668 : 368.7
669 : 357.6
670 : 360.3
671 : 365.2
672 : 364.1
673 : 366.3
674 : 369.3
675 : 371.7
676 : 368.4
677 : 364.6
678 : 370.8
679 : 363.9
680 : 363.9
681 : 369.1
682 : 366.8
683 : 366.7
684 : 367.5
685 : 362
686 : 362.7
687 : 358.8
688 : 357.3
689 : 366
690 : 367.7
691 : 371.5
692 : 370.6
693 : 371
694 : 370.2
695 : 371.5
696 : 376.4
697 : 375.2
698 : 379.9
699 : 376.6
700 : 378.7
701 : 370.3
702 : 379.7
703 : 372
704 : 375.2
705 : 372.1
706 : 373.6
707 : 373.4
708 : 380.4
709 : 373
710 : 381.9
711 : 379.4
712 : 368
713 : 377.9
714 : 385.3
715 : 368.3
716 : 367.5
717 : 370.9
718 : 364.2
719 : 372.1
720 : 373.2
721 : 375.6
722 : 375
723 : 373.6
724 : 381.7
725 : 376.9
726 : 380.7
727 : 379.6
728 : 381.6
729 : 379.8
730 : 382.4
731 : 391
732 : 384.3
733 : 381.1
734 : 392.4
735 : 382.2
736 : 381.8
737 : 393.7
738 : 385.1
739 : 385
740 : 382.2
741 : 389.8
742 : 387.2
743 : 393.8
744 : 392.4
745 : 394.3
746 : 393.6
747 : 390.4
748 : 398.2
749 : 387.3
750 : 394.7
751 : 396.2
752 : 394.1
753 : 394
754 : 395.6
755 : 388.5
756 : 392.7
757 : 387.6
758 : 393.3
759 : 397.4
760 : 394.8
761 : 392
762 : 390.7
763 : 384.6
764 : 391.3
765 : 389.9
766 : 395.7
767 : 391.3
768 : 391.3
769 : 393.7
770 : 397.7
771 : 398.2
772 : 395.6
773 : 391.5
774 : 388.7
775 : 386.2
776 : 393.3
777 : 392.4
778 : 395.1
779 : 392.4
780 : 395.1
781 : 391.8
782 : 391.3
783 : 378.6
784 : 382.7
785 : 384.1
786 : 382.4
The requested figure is 1.00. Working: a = 393.3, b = 391.5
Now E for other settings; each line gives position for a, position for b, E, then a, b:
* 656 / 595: 1.16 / 367.7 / 317.1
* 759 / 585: 1.26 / 397.4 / 314.8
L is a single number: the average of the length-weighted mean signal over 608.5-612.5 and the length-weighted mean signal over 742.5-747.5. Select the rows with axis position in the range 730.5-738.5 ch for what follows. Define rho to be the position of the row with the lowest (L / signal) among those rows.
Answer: 737 ch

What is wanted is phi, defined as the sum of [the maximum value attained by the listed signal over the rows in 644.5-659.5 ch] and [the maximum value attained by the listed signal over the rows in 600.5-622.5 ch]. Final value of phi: 723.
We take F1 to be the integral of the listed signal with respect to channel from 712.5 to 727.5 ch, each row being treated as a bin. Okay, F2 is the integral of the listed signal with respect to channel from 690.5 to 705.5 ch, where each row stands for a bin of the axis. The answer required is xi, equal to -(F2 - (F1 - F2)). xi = -5599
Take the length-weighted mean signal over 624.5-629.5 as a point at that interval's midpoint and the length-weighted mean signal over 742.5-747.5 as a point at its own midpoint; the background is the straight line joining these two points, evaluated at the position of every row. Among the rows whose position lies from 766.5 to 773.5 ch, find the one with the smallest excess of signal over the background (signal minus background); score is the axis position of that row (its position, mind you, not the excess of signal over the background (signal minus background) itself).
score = 773 ch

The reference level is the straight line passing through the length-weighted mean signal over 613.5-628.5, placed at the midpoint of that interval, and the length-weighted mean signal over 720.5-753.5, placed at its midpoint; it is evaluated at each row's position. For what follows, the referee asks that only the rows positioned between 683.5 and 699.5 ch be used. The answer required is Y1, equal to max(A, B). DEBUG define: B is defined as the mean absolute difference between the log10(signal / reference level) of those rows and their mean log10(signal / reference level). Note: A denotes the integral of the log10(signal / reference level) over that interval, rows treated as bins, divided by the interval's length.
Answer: 0.0043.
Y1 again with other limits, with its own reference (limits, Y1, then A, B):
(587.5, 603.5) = 0.0048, -0.003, 0.0048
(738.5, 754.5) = 0.0029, 0.001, 0.0029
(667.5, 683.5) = 0.0089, 0.009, 0.0036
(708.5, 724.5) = 0.0061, -0.003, 0.0061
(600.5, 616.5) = 0.0052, -0.004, 0.0052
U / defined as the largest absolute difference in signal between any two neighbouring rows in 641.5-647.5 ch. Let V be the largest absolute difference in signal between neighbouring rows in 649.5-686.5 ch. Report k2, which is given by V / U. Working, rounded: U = 8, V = 14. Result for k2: 1.8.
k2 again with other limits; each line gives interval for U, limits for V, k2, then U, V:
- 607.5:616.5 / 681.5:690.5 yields 0.8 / 11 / 9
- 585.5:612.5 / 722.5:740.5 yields 1.0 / 12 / 12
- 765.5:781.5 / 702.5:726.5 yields 2.4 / 7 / 17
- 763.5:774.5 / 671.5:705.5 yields 1.6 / 6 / 9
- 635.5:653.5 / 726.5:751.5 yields 0.8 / 14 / 12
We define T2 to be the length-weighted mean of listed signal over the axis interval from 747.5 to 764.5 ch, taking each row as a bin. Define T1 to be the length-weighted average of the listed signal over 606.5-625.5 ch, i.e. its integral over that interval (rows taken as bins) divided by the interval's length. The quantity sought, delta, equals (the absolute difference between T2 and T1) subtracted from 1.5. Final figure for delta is -60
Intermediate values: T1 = 331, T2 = 393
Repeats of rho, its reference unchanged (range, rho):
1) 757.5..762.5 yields 759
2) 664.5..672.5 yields 666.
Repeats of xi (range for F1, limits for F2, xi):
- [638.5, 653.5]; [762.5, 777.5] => -6045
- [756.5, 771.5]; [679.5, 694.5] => -5094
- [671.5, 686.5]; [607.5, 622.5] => -4412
